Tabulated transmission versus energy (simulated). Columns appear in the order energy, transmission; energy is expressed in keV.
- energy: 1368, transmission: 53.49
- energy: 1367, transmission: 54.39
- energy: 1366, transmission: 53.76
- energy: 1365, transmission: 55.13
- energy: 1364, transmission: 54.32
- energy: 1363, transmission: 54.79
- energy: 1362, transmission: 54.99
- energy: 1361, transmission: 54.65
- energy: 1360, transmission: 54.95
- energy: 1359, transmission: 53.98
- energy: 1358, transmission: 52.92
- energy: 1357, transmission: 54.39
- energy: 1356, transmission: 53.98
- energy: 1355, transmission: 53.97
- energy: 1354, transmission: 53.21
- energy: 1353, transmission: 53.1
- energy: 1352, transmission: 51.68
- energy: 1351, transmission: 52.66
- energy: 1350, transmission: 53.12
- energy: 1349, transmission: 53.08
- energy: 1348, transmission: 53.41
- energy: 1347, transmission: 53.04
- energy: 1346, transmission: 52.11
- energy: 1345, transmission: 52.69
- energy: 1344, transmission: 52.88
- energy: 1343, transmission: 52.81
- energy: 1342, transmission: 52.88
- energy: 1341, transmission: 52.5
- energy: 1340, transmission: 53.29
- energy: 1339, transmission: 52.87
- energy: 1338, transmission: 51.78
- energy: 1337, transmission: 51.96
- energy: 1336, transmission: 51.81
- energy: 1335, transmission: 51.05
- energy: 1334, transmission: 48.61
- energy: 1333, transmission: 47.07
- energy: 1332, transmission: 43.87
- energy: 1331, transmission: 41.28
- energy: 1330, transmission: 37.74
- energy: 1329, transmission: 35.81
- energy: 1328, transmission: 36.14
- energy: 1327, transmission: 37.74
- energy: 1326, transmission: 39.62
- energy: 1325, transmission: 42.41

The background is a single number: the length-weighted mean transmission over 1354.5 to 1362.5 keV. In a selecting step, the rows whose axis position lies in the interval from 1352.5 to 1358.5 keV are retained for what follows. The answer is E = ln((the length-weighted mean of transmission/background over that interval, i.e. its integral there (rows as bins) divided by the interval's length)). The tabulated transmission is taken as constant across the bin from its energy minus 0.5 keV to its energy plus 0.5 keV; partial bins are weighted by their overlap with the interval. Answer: -0.012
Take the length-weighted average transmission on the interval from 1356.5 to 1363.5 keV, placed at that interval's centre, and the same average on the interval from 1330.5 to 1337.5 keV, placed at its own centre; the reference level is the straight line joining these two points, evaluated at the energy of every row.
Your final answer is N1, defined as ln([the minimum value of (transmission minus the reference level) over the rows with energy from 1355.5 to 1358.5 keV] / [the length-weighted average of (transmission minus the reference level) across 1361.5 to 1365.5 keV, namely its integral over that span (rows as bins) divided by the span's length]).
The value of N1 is 1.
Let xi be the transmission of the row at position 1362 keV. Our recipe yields 54.99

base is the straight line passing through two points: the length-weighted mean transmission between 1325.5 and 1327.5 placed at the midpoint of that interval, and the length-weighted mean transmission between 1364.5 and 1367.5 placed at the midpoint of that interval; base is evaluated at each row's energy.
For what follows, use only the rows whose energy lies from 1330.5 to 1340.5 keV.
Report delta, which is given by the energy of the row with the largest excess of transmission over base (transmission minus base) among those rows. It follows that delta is 1336 keV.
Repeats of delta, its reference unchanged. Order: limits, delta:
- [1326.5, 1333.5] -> 1333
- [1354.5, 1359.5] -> 1355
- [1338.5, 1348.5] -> 1340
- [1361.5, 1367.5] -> 1362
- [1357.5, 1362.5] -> 1360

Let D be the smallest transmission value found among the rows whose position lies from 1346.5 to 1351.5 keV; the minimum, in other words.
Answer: 52.66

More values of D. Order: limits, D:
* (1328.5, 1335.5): 35.81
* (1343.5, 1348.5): 52.11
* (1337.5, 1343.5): 51.78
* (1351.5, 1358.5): 51.68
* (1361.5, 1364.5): 54.32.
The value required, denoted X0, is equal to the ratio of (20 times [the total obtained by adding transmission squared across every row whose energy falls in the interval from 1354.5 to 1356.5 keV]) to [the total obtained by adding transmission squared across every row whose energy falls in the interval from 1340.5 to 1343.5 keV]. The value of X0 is 14.0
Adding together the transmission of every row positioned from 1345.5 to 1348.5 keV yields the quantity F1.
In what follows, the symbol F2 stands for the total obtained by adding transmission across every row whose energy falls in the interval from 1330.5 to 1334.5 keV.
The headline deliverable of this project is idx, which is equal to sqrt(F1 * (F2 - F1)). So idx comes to 59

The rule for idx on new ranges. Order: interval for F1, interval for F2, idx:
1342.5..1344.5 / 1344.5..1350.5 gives 150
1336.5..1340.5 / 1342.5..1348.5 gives 150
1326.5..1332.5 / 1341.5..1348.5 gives 179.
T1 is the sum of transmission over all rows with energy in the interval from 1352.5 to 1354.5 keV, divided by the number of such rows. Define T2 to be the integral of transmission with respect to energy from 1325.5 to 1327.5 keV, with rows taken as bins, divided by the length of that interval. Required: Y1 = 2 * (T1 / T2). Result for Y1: 2.75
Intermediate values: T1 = 53.2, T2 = 38.7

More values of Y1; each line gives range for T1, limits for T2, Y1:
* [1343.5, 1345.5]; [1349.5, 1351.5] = 2.00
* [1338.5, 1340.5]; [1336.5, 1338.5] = 2.05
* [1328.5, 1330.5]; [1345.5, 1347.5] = 1.40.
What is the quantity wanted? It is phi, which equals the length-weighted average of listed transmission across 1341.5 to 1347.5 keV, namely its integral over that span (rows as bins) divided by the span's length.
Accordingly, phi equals 52.7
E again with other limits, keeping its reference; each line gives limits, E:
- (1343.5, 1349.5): -0.025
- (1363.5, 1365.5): 0.009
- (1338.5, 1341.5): -0.025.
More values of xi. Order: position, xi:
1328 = 36.14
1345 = 52.69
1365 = 55.13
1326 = 39.62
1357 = 54.39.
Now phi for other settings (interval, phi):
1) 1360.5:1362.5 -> 54.8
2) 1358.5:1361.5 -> 54.5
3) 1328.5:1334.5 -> 42.4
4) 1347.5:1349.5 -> 53.2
